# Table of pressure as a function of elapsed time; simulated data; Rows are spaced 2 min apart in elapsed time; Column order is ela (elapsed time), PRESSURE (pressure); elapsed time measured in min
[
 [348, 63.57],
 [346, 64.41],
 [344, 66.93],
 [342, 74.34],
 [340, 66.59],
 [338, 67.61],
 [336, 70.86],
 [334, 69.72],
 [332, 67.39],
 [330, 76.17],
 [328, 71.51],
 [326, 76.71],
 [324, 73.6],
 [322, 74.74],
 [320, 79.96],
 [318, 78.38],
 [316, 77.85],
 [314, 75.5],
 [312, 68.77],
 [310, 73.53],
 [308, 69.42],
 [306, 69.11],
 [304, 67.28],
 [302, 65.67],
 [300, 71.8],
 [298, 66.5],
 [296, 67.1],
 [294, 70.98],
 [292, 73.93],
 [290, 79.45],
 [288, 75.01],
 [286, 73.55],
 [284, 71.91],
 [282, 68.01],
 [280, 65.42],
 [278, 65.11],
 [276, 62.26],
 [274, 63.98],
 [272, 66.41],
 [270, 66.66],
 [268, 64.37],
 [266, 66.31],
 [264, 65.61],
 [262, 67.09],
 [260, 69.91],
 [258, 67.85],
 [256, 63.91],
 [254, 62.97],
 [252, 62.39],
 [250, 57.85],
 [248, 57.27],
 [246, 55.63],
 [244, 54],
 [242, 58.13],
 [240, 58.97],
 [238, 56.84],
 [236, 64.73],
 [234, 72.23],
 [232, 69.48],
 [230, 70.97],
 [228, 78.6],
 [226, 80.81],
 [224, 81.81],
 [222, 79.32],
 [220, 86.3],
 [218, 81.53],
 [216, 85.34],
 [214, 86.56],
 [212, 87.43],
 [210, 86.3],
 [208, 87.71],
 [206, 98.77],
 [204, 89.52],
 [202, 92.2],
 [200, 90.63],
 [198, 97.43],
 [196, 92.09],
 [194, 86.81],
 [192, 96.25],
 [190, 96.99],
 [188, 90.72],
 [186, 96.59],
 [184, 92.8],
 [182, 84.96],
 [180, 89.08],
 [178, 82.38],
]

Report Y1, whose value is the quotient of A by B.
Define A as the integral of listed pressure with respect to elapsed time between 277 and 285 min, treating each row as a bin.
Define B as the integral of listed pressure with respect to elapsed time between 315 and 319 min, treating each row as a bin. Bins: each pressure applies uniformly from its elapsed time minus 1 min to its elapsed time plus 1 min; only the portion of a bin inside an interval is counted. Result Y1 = 1.7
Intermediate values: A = 541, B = 312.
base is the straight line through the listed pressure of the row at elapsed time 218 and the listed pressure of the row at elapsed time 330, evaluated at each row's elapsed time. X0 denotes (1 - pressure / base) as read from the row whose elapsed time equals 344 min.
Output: 0.114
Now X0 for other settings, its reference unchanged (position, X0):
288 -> 0.041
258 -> 0.148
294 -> 0.089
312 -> 0.107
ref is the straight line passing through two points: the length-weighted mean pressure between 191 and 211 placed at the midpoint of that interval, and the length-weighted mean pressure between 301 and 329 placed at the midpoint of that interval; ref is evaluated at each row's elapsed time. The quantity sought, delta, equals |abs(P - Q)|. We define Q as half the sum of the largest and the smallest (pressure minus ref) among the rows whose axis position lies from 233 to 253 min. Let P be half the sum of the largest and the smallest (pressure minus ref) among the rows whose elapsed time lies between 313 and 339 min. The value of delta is 25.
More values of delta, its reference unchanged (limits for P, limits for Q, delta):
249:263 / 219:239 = 3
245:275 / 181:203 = 18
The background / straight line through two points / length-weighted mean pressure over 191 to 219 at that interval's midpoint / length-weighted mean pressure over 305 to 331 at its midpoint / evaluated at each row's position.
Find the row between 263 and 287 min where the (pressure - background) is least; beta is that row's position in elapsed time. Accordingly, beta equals 276 min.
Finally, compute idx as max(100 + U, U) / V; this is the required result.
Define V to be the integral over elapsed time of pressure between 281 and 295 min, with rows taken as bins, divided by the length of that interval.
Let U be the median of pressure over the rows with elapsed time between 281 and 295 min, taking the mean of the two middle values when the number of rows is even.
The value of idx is 2.37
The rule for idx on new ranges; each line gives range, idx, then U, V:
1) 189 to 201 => 2.08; 94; 93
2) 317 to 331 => 2.32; 76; 76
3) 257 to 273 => 2.49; 67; 67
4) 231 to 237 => 2.46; 69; 69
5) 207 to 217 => 2.15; 87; 87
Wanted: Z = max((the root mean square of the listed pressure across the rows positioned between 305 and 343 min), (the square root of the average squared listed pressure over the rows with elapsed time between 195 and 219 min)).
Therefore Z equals 90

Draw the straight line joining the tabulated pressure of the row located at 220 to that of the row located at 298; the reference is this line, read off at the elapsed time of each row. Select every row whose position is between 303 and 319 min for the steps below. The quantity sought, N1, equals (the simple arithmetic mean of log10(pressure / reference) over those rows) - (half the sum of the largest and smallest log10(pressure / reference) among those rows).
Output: -0.0016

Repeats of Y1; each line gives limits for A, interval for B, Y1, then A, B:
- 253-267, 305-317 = 1.1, 927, 868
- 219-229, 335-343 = 1.5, 814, 559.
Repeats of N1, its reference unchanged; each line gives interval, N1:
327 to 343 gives -0.0059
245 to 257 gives 0.0021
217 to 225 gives -0.0028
